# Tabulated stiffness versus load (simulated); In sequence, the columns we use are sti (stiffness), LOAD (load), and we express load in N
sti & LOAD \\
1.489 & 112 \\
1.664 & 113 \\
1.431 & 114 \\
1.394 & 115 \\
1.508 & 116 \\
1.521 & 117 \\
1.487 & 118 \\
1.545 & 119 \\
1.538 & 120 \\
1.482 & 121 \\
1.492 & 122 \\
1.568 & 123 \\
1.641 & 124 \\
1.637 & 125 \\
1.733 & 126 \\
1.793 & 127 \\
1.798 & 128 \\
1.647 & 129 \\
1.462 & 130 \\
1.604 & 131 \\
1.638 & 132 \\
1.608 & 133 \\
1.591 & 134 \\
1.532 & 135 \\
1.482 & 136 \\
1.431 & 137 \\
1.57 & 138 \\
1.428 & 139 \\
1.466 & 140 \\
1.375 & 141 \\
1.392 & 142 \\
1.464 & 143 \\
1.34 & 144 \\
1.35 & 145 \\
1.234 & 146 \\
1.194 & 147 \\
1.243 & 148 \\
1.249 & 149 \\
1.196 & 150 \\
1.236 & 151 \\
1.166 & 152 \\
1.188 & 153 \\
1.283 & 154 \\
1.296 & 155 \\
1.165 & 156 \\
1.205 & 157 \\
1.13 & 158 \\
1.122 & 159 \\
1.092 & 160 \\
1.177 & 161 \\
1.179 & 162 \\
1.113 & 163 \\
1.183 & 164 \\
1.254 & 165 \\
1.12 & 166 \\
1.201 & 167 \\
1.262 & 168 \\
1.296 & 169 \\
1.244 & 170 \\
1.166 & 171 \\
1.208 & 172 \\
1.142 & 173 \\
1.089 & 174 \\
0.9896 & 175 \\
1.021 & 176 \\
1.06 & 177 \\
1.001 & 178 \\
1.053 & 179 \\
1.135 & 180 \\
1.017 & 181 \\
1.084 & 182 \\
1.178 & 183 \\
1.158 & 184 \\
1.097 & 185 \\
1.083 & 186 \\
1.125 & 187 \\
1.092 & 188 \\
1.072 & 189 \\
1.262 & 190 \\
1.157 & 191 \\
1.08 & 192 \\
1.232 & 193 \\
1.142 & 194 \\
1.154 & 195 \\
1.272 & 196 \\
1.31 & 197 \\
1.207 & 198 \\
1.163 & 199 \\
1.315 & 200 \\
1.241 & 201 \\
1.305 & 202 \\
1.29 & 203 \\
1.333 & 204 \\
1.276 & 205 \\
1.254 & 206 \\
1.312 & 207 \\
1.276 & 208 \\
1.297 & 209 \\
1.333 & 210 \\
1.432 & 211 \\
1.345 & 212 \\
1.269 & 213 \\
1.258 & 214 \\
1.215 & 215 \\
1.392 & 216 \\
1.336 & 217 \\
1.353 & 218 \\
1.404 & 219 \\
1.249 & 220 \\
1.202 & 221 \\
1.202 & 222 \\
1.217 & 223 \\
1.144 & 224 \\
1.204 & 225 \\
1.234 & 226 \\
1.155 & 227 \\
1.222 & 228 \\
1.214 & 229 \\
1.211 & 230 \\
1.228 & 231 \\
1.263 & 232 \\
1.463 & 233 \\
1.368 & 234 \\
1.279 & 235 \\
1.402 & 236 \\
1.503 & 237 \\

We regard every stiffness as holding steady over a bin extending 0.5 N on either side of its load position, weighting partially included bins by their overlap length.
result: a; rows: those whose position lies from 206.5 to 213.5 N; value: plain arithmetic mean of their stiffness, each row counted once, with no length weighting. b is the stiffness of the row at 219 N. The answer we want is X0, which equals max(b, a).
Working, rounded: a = 1.32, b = 1.404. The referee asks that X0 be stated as 1.40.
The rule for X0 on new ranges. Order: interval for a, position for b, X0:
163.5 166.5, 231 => 1.23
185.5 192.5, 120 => 1.54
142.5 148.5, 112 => 1.49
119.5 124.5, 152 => 1.54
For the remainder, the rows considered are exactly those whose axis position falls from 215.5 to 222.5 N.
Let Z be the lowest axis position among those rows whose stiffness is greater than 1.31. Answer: 216 N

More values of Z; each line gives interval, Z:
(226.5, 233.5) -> 233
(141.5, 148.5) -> 142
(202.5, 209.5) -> 204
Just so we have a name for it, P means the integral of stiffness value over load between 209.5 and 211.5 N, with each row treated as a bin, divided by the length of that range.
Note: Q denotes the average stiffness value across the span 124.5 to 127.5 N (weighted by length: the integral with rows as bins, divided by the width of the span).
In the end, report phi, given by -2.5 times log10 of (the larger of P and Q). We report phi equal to -0.59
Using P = 1.38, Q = 1.72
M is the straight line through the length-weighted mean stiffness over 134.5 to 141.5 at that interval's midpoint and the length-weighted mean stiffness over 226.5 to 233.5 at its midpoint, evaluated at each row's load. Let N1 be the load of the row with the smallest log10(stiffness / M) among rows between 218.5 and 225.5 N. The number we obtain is 224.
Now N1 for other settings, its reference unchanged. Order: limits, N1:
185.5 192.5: 189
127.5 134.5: 130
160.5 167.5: 163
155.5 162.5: 160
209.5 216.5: 215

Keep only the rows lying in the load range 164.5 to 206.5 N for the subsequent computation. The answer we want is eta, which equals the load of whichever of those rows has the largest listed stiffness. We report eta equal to 204 N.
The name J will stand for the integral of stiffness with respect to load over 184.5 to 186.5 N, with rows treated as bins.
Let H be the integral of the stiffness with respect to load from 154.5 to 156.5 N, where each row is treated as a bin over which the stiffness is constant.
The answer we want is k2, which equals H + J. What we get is 4.64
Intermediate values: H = 2.46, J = 2.2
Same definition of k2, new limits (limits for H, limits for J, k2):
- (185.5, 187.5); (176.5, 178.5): 4.27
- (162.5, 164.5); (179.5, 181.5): 4.45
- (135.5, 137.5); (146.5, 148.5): 5.35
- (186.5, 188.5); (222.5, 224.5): 4.58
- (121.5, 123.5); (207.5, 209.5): 5.63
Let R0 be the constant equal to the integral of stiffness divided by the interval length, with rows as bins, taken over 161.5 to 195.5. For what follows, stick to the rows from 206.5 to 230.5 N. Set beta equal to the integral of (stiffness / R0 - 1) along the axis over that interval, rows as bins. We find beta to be 2.8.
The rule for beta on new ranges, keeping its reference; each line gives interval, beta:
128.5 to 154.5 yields 6.0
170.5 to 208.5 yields 1.0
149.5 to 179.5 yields 0.6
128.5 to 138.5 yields 3.7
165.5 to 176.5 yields 0.2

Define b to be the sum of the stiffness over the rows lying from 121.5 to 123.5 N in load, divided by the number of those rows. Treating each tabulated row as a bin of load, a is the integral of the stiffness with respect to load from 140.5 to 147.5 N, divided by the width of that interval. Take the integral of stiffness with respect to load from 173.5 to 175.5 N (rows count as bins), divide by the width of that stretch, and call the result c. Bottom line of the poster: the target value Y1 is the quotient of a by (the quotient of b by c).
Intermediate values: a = 1.34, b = 1.53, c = 1.04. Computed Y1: 0.91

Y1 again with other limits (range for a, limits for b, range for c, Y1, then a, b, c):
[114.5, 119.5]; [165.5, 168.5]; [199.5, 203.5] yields 1.61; 1.49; 1.19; 1.29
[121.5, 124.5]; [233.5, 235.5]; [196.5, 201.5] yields 1.48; 1.57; 1.32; 1.25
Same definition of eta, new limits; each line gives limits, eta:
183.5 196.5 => 196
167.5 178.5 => 169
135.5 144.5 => 138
